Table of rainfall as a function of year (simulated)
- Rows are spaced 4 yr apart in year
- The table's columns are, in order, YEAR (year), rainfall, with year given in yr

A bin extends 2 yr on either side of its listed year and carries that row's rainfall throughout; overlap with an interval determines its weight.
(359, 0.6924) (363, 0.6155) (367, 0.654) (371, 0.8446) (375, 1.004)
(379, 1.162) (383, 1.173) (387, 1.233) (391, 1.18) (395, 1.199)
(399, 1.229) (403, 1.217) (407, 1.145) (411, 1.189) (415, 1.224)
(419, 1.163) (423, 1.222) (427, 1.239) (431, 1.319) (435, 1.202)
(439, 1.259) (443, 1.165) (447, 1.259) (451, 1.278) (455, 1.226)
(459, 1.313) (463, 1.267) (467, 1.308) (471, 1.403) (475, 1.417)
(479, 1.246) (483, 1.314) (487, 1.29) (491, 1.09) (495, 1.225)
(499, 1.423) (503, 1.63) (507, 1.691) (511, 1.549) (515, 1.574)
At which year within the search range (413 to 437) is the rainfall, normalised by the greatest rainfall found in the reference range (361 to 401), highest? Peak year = 431 yr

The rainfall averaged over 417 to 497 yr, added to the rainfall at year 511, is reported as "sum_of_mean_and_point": 2.81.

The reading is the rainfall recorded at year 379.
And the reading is 1.162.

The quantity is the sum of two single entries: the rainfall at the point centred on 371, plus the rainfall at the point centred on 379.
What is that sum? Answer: 2.01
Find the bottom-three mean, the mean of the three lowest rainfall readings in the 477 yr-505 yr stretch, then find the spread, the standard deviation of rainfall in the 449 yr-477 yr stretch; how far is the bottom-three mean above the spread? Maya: 1.12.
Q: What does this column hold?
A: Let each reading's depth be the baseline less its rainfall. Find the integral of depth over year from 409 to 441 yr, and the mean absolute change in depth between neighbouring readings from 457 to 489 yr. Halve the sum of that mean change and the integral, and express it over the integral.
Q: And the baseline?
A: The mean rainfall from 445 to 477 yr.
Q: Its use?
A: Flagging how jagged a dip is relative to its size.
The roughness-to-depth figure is 0.513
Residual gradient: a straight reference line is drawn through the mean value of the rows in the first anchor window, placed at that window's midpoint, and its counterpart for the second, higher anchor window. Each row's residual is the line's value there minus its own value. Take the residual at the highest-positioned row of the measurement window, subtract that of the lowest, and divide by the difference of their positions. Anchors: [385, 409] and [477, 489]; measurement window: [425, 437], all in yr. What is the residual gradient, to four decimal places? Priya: 0.0056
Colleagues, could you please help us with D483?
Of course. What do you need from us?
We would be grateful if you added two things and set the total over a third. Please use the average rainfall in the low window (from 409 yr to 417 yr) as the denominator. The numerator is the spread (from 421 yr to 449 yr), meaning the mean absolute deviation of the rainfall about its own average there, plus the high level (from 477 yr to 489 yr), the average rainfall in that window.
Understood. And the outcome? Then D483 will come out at 1.09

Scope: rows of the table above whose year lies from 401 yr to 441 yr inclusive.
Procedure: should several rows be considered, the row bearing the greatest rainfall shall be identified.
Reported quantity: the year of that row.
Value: 431 yr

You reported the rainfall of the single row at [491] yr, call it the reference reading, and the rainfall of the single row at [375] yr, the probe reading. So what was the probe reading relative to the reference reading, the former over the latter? 0.92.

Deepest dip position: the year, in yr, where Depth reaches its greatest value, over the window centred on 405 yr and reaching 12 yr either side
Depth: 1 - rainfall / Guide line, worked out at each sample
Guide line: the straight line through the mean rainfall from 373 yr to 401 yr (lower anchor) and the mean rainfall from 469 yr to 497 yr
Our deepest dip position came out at 407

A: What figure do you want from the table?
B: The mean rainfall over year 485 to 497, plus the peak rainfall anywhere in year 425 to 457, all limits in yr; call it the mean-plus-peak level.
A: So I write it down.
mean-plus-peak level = 2.52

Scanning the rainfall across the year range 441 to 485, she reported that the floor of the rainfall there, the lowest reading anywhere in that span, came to 1.165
